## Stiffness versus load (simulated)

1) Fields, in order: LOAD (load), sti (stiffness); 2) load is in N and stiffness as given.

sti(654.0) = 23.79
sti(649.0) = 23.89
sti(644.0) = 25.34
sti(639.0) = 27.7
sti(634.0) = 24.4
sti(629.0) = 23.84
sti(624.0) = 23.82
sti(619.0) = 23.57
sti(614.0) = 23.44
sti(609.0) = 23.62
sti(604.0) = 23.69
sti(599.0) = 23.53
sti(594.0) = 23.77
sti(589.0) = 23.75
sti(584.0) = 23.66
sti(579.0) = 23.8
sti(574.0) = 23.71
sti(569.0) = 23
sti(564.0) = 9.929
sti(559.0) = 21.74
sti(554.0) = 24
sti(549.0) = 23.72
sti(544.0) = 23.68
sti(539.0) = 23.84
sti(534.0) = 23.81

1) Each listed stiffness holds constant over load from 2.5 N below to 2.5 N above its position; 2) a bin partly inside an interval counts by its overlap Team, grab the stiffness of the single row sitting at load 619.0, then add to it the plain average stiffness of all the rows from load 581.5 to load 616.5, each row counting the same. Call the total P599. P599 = 47.2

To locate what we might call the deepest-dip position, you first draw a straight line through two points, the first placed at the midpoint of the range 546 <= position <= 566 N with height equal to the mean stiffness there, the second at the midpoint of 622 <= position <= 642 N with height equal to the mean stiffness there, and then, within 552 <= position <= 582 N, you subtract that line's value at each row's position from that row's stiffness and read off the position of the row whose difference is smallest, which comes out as 564.0 N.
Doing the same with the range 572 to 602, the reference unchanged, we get 599.0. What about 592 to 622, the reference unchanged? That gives 619.0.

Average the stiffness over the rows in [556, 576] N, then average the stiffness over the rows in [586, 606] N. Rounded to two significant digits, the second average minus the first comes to 4.1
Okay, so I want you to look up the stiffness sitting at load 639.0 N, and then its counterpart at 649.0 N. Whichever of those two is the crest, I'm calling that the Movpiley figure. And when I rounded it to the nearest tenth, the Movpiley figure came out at 27.7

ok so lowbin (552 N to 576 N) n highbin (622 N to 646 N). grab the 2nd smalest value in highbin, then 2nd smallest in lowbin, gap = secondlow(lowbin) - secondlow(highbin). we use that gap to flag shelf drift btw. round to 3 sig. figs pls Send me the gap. -2.10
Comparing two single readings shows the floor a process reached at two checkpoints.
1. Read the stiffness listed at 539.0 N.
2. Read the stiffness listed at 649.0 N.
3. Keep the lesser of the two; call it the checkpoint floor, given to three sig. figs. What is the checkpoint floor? 23.8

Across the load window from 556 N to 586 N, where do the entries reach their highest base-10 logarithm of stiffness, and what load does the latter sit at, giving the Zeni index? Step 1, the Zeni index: 579.0 N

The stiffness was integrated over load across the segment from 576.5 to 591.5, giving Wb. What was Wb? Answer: 356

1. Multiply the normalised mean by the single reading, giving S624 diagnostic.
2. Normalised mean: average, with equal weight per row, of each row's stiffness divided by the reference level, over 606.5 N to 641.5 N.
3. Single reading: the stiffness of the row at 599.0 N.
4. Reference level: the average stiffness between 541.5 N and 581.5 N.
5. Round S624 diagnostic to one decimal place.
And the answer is 26.4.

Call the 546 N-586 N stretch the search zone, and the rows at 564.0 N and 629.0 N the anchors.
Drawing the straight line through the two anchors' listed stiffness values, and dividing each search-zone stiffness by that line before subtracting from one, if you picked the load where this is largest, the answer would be 564.0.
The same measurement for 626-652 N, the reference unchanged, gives 649.0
